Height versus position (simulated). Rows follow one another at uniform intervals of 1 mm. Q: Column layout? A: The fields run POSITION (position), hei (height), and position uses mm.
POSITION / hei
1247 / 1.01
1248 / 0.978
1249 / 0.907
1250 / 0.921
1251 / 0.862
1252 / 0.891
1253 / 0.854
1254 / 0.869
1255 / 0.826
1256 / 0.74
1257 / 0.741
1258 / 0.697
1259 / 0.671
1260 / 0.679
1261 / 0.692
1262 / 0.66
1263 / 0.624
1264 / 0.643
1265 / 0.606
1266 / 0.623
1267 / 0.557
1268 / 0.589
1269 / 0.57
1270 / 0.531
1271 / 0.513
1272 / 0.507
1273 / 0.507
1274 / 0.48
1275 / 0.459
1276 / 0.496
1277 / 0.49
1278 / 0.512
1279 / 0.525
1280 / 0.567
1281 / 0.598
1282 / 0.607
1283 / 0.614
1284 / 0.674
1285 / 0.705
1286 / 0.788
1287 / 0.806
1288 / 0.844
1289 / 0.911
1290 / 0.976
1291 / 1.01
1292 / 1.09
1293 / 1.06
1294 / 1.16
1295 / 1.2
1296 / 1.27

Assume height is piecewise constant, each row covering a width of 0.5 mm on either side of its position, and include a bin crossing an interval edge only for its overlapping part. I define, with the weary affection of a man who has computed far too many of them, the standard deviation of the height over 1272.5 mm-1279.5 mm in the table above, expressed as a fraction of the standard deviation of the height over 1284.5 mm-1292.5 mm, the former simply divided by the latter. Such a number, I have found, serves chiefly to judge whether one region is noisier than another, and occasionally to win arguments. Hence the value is 0.2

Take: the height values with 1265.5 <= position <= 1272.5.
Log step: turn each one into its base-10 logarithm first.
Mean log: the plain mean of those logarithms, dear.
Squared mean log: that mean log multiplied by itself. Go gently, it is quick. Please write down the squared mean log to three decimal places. 0.066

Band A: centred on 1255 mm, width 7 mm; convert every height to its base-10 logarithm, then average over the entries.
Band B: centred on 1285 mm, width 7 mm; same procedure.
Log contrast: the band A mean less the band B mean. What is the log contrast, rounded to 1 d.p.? 0.0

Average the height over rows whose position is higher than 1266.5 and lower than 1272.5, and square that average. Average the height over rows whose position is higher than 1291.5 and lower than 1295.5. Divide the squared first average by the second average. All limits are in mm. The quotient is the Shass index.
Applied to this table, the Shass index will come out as 0.26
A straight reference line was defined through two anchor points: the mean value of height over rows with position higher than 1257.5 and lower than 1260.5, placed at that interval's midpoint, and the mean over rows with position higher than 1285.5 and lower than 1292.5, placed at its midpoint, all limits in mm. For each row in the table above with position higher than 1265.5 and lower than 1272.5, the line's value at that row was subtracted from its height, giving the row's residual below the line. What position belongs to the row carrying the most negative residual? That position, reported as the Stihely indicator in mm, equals 1272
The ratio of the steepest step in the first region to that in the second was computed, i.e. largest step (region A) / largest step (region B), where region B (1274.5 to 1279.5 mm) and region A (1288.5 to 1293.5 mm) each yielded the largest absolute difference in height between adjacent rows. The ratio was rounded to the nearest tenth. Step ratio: 2.2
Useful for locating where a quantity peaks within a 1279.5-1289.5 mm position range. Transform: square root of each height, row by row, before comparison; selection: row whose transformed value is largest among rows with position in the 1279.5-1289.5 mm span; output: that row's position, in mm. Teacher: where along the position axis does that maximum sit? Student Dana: 1289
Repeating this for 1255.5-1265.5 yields 1257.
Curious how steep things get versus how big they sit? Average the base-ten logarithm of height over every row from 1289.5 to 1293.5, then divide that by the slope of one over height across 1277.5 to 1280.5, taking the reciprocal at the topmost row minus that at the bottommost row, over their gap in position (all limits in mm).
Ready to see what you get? 0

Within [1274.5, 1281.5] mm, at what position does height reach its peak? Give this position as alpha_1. 1281 mm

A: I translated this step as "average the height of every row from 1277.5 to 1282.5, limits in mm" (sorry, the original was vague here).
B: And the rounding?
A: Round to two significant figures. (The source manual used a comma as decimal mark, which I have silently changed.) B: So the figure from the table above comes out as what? 0.56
